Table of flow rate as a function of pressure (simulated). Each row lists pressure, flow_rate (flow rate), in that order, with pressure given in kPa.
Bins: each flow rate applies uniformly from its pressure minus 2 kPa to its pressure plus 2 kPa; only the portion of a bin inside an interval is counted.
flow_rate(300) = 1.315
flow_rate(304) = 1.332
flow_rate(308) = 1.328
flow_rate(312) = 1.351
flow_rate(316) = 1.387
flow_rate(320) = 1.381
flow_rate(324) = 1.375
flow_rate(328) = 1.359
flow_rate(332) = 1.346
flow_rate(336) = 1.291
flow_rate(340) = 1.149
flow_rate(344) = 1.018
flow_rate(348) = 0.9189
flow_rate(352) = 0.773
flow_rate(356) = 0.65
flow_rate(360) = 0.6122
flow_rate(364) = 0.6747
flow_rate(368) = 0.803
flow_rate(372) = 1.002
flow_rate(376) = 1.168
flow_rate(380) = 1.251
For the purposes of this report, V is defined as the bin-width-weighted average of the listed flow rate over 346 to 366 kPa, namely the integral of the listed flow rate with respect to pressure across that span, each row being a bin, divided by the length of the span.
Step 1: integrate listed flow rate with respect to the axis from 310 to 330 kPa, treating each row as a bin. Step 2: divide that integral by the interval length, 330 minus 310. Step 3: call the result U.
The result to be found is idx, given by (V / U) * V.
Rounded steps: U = 1.4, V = 0.73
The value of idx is 0.4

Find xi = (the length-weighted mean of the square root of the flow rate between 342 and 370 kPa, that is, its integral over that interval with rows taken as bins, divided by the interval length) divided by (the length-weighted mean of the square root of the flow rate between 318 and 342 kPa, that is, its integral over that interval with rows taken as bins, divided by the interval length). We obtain 0.8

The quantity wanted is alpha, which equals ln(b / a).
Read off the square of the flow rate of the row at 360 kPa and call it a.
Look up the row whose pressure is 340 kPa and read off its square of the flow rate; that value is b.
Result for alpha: 1.3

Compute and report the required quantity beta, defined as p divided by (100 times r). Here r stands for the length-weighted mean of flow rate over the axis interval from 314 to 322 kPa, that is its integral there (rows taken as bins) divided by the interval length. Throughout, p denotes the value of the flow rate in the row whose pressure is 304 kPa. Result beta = 0.010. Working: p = 1.332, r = 1.38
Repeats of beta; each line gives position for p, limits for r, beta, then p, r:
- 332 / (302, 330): 0.010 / 1.346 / 1.36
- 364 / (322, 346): 0.005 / 0.6747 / 1.26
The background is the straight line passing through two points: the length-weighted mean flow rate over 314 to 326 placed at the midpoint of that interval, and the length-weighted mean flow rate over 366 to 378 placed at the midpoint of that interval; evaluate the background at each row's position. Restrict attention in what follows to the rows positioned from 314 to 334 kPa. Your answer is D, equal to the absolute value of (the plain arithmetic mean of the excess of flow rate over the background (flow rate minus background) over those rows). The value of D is 0.02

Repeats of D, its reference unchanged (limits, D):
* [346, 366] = 0.39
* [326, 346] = 0.03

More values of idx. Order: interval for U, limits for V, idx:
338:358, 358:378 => 0.8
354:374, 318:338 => 2.4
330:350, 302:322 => 1.6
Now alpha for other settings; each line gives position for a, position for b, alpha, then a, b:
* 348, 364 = -0.6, 0.8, 0.5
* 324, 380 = -0.2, 1.9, 1.6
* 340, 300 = 0.3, 1.3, 1.7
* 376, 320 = 0.3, 1.4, 1.9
